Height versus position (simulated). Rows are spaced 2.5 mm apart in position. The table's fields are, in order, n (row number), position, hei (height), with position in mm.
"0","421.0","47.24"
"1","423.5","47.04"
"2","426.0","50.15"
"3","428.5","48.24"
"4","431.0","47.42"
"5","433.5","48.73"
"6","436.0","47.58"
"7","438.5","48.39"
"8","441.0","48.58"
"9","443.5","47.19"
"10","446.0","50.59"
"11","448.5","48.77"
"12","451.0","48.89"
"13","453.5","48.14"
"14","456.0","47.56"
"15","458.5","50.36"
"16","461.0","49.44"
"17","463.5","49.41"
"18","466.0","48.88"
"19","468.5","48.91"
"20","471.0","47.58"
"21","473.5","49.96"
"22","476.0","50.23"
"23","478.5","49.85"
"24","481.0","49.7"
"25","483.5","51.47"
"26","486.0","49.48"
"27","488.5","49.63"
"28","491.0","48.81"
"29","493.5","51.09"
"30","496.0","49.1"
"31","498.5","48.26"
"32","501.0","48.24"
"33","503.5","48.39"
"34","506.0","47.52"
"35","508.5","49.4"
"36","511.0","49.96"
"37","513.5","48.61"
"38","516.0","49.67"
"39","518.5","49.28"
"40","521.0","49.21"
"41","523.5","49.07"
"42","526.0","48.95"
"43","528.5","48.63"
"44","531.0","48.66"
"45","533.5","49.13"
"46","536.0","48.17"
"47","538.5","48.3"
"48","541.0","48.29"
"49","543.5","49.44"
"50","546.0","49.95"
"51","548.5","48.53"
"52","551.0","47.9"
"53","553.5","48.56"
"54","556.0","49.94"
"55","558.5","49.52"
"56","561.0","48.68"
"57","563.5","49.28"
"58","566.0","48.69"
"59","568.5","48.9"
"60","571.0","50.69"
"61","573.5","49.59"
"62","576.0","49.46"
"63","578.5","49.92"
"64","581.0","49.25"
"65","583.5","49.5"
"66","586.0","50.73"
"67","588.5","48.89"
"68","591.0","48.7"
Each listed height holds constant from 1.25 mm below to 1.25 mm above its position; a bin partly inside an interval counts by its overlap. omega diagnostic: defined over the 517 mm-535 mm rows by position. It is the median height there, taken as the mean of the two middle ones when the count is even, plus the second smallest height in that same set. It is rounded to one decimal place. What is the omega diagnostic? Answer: 97.7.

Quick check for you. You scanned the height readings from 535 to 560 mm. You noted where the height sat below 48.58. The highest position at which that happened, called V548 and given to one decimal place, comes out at 553.5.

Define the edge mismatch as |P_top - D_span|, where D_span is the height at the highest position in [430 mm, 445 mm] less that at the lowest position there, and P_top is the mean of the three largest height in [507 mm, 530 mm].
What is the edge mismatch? 49.9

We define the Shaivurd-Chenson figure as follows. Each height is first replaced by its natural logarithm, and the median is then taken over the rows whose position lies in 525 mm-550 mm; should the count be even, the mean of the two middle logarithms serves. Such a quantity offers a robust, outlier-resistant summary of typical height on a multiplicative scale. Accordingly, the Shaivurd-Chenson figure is 3.88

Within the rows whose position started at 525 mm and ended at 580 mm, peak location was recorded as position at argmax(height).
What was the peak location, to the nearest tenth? 571.0 mm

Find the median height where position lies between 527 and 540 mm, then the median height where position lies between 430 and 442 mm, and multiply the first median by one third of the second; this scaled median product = 784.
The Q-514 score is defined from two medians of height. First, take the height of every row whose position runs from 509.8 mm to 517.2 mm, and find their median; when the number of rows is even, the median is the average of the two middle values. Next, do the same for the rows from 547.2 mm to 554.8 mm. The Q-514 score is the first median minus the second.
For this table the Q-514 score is 1.1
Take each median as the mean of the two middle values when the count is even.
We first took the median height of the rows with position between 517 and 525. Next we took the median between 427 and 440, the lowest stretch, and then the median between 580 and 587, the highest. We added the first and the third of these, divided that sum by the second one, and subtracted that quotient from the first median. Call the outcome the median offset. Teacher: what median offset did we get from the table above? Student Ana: 47.2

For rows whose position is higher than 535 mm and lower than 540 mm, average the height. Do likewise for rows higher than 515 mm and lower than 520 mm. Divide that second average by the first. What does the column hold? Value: 1.03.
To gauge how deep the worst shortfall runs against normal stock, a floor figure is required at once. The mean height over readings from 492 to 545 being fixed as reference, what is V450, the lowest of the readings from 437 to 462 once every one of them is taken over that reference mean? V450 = 0.965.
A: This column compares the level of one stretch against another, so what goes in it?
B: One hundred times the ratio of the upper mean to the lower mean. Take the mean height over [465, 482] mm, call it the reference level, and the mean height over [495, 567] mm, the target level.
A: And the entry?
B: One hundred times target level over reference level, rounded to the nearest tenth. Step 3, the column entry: 99.1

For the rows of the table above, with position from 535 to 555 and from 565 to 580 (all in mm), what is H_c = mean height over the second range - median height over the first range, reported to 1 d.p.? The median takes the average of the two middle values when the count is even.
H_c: 1.1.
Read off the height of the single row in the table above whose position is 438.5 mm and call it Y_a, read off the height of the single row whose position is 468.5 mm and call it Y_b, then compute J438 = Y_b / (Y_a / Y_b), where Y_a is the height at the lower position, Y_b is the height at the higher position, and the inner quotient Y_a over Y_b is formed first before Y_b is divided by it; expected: 49.4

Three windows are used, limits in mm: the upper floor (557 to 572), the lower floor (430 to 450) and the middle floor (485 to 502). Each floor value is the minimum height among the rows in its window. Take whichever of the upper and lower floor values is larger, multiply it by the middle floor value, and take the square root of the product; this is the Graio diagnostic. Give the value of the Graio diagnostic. 48.5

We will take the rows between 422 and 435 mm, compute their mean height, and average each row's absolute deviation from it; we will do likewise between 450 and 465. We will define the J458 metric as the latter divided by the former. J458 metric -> 0.86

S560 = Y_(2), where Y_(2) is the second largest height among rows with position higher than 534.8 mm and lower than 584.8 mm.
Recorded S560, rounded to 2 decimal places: 49.95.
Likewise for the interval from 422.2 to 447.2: 50.15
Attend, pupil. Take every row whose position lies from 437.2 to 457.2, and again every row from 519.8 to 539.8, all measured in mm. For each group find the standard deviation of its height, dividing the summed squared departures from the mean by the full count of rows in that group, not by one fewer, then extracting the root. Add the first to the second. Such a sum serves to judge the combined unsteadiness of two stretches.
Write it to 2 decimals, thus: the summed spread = 1.32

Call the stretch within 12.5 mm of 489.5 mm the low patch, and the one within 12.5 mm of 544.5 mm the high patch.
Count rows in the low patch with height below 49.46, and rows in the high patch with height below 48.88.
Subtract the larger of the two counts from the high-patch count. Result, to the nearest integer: 0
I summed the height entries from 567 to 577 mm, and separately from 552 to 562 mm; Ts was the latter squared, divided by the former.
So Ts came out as 195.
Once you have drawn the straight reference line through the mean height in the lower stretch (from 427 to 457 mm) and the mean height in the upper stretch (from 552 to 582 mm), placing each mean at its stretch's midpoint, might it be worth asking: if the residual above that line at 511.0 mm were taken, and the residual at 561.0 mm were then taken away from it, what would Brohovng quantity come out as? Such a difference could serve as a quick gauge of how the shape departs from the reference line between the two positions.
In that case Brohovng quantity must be 1.7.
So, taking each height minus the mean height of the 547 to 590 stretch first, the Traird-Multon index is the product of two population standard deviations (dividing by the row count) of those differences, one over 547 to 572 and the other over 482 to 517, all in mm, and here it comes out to 0.81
